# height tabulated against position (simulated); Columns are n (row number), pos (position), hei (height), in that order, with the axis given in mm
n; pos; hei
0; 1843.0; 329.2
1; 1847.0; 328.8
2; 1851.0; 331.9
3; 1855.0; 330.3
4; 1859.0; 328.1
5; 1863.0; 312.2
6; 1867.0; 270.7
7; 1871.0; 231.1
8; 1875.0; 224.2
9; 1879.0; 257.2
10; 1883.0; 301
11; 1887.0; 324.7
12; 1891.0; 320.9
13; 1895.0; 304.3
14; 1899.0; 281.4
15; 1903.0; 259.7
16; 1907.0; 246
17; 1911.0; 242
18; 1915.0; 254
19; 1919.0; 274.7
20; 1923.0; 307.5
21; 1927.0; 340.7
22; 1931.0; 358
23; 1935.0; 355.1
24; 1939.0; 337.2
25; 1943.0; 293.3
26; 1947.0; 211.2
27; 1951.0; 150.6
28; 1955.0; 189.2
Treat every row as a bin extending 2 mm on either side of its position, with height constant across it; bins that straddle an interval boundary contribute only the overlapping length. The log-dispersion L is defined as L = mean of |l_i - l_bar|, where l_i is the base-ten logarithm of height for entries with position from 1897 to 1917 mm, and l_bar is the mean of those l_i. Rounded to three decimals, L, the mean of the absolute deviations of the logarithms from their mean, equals 0.019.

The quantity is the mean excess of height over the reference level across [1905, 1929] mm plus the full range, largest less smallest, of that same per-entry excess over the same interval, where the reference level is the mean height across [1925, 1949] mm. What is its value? 60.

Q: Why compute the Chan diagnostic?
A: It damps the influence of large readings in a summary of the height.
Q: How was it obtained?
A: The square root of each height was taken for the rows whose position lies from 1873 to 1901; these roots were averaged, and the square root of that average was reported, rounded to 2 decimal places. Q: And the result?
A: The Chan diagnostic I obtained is 4.11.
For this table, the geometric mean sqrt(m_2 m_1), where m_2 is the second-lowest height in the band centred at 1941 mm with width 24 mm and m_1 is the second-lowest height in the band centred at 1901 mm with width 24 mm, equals 228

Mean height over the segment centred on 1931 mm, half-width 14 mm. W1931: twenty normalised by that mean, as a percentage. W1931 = 6.2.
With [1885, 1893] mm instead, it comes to 6.2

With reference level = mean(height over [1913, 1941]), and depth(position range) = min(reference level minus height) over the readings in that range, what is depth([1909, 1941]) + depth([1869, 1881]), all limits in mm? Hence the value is 21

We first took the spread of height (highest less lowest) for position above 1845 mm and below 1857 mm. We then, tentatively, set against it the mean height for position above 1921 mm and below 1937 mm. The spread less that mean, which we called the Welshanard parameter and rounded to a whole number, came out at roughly -337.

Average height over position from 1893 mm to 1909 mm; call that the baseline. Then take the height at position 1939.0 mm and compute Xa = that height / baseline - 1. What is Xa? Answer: 0.24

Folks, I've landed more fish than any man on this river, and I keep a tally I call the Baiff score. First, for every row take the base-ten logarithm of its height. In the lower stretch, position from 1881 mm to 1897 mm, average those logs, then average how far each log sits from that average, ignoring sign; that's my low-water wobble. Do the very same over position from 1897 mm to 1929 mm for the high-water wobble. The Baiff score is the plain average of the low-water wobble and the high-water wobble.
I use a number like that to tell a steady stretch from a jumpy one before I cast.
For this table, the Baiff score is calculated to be 0.03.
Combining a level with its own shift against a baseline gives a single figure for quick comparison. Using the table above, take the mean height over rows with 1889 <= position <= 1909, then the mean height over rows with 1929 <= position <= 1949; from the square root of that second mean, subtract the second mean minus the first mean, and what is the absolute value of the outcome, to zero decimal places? 11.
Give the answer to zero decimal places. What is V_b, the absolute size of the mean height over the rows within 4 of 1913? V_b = 248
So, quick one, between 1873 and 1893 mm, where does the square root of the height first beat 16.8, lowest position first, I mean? 1883.0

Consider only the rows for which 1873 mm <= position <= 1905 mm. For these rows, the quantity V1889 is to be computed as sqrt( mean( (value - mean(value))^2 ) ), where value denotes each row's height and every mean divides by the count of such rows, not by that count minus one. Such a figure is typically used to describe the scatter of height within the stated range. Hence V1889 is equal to 32.8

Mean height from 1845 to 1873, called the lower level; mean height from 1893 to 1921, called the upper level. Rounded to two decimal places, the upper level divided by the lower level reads 0.87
